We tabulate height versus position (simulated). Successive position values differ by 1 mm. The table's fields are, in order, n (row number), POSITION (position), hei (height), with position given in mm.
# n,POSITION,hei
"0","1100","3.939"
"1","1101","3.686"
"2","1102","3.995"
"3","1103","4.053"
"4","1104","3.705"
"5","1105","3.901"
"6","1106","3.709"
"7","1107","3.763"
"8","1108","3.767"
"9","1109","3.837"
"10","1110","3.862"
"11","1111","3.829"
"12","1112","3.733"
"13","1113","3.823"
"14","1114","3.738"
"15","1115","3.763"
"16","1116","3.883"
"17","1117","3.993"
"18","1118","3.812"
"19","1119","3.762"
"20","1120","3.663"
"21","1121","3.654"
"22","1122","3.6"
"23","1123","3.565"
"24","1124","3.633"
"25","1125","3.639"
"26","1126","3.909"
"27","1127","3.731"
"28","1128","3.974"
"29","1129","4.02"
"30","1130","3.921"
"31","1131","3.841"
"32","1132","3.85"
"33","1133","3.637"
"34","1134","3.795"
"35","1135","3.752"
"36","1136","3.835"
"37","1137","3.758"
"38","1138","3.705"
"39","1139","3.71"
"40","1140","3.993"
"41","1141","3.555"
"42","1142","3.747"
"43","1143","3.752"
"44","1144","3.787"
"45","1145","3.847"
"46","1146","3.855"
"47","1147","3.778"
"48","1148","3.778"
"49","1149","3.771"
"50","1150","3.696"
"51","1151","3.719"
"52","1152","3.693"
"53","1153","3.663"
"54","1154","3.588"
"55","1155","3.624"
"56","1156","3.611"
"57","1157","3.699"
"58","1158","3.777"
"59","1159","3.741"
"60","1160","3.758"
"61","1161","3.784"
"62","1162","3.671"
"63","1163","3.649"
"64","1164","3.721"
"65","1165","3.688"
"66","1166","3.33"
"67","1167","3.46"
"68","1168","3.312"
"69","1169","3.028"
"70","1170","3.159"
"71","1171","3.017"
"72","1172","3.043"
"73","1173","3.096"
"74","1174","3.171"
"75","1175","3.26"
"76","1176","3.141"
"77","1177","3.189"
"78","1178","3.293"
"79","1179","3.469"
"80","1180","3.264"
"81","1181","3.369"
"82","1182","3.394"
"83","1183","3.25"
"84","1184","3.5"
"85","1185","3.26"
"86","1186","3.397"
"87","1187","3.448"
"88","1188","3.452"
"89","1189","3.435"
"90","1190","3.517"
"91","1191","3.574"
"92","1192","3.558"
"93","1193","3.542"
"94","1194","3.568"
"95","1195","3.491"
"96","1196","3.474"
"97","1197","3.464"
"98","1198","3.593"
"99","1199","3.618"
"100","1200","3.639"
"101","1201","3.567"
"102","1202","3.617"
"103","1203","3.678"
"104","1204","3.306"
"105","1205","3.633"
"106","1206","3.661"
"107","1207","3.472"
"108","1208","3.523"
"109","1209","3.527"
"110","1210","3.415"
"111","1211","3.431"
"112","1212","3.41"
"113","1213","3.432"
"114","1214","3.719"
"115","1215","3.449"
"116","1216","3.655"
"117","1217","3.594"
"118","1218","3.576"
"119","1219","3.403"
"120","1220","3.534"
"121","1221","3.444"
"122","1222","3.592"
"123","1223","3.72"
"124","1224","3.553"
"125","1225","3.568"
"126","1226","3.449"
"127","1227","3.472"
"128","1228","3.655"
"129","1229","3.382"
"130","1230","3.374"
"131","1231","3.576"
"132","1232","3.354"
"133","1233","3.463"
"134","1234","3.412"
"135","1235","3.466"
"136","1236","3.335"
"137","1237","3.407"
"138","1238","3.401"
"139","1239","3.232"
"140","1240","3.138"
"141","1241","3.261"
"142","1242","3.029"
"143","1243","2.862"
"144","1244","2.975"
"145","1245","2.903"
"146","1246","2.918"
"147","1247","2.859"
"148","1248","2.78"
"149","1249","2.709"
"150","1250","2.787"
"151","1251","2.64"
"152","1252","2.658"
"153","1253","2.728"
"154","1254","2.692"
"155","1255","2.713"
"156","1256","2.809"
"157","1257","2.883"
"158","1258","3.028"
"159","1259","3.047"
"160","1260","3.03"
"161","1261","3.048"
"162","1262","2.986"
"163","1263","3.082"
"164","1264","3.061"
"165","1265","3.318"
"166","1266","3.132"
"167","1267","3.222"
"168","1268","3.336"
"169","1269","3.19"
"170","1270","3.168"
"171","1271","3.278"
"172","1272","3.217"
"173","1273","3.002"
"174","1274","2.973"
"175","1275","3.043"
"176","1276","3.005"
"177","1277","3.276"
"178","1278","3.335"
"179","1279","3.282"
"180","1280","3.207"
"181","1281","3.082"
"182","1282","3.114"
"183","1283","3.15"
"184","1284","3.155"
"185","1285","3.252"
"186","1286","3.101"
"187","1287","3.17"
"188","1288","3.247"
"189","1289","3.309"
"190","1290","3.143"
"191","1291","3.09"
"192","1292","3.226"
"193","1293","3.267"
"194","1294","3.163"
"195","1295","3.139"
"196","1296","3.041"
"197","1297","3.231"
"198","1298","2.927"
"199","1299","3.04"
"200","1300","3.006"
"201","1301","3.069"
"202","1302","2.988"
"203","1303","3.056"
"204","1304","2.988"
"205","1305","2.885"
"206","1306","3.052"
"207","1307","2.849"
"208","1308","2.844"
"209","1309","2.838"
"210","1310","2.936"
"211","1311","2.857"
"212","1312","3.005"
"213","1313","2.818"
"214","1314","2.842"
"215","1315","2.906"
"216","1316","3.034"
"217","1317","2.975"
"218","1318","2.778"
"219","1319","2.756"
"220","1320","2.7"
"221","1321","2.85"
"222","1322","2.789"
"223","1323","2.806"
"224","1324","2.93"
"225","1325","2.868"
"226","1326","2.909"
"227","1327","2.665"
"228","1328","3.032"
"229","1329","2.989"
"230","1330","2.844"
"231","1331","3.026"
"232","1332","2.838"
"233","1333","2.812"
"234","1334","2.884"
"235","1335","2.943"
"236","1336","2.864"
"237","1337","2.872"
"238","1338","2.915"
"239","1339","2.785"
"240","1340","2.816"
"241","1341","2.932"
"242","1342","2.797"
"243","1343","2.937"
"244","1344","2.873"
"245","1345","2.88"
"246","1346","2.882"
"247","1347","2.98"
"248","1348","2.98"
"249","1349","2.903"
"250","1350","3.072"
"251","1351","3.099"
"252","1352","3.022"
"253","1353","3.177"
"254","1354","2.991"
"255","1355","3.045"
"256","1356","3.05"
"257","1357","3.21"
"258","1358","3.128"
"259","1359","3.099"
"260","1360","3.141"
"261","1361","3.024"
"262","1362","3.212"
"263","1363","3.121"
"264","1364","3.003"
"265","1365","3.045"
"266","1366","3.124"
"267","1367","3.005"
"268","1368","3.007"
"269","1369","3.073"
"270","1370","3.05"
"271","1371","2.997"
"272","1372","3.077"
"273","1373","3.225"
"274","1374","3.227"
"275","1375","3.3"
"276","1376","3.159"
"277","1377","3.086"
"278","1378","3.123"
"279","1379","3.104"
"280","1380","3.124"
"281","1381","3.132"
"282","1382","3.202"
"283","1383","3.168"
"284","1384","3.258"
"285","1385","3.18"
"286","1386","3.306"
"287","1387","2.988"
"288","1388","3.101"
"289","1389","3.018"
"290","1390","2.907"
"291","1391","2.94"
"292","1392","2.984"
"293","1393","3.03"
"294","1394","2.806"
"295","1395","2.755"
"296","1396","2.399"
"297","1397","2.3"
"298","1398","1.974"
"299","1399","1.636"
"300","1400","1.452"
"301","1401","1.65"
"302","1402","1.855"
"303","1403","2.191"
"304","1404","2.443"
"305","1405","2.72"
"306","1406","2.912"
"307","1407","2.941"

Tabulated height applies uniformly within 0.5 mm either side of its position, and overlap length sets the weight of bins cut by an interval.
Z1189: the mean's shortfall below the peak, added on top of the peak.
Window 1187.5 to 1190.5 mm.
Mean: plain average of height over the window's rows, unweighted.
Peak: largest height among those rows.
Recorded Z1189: 3.6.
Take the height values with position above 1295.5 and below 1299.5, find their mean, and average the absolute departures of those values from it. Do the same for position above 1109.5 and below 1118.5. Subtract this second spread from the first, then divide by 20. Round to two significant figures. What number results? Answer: 0.0014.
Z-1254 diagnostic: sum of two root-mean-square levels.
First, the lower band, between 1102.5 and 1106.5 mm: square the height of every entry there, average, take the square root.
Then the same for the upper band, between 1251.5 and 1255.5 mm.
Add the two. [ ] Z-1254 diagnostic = 6.5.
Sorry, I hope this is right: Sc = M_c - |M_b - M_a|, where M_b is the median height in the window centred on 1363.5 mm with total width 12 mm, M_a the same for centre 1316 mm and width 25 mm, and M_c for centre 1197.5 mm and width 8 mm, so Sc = 3.34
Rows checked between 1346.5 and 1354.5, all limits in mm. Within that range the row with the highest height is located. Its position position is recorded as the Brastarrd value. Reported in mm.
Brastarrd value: 1353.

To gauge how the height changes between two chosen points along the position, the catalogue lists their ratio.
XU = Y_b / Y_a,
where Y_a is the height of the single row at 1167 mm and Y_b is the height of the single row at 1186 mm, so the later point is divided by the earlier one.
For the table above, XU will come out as 0.98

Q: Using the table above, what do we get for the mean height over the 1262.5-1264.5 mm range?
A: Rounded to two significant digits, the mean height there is 3.1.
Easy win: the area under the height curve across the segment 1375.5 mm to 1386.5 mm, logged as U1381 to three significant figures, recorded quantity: 34.8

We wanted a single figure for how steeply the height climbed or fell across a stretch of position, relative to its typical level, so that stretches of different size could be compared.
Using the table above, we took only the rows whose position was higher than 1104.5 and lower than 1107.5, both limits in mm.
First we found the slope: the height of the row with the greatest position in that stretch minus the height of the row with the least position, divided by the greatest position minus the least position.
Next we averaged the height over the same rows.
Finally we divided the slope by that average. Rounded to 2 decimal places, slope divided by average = -0.02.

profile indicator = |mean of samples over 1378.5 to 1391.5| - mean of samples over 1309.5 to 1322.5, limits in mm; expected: 0.24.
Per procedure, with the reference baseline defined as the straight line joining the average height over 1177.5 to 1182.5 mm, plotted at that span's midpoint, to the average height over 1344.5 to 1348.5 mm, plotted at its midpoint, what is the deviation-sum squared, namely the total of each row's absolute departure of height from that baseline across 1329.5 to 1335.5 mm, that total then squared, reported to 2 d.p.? 0.32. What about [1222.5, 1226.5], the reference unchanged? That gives 1.73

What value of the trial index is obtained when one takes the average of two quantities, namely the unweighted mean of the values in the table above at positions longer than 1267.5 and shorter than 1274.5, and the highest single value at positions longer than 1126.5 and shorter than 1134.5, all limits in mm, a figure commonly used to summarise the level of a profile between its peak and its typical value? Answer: 3.59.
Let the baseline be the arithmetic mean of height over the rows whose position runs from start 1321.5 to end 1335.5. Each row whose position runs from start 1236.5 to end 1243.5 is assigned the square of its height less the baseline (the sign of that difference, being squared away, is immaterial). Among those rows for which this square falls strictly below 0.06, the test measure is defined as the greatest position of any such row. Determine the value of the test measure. 1243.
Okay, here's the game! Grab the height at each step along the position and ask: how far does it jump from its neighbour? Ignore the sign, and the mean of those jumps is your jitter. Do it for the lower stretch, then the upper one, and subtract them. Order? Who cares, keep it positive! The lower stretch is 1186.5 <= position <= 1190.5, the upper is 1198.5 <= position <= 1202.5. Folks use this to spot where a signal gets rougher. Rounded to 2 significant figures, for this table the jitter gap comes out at 0.013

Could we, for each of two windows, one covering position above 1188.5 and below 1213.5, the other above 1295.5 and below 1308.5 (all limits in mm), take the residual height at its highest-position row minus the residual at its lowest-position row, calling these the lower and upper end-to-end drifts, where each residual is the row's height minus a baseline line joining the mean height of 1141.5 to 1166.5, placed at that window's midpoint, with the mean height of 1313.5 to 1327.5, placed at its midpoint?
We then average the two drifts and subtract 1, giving -1.01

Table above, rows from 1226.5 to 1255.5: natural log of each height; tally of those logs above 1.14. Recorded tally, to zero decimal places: 15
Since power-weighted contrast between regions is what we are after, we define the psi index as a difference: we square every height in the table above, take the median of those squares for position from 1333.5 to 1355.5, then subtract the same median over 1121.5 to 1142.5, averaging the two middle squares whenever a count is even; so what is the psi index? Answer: -5.5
